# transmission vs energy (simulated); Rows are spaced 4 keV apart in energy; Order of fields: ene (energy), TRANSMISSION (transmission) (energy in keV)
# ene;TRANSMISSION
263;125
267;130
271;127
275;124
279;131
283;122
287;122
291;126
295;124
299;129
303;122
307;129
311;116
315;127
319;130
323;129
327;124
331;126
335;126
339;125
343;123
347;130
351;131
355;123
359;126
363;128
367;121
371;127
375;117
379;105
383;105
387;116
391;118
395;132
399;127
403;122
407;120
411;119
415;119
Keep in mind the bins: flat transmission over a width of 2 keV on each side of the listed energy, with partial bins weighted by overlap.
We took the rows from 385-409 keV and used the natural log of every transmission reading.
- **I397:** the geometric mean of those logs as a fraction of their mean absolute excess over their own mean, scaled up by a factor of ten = 1279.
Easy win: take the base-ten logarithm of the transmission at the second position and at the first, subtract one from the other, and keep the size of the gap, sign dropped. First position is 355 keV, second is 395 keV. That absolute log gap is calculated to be 0.031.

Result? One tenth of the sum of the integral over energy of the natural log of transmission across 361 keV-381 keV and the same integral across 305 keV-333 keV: 23.1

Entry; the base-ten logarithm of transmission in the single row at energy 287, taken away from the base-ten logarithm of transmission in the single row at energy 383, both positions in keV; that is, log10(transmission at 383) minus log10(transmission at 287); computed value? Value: -0.065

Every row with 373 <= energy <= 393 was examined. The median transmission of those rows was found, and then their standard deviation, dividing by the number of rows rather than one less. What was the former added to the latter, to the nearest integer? 122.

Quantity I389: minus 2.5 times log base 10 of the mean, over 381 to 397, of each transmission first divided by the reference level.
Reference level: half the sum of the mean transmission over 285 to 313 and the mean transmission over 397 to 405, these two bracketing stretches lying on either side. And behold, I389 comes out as 0.058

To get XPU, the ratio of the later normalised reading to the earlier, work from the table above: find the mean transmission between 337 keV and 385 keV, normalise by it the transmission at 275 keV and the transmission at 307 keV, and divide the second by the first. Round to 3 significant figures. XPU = 1.04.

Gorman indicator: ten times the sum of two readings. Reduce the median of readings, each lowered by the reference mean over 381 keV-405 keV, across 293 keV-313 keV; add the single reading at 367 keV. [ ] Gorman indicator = 1250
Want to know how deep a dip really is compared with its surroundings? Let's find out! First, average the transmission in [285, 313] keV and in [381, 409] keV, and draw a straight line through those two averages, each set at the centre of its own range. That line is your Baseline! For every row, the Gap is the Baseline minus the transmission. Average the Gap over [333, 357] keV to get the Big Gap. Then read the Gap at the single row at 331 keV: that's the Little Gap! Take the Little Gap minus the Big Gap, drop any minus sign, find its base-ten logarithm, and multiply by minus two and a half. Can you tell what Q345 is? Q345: 0.1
